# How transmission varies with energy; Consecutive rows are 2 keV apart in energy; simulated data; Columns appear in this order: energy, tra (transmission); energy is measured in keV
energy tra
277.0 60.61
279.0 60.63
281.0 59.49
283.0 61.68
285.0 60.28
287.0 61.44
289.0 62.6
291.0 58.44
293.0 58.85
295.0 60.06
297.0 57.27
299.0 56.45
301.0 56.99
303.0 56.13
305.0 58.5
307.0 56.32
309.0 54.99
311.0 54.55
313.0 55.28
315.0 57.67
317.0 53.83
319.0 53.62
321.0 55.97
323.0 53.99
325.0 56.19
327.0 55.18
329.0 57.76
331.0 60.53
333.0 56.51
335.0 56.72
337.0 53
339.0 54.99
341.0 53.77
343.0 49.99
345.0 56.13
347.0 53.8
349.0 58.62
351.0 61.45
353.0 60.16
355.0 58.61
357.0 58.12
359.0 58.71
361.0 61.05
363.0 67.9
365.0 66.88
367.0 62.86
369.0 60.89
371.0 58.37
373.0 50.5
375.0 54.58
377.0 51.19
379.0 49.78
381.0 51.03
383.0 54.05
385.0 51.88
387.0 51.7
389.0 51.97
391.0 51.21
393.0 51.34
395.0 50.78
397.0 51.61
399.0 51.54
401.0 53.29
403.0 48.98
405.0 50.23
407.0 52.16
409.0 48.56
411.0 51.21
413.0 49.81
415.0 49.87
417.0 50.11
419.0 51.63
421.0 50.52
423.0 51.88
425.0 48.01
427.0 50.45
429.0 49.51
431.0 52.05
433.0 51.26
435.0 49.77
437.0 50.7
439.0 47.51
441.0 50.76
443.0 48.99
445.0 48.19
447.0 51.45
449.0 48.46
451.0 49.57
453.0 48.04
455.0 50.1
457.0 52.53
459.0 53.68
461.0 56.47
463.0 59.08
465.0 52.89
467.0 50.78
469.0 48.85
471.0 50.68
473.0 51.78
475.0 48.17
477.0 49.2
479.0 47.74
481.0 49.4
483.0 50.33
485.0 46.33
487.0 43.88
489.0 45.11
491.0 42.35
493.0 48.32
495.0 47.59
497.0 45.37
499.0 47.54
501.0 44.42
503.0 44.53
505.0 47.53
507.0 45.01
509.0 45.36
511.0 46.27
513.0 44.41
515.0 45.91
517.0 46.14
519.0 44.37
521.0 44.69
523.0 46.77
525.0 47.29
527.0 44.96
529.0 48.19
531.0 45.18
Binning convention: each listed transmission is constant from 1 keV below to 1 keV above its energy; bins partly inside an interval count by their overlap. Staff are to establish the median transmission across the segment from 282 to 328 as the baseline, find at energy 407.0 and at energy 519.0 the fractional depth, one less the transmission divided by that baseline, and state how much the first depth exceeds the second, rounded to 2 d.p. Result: -0.14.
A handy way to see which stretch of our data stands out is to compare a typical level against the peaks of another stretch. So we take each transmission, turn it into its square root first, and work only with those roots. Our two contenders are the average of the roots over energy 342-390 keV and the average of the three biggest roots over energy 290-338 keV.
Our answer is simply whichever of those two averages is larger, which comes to 7.73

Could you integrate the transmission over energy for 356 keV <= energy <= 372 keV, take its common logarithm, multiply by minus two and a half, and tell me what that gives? -7.49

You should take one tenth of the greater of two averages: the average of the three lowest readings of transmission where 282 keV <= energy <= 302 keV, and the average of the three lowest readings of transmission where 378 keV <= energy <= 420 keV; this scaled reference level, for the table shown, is 5.69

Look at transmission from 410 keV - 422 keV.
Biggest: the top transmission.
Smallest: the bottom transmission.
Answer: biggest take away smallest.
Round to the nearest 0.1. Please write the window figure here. 1.8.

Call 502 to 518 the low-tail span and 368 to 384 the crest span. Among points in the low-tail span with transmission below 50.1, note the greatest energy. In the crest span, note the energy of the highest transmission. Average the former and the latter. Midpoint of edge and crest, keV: 443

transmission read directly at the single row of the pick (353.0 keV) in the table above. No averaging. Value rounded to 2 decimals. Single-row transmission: 60.16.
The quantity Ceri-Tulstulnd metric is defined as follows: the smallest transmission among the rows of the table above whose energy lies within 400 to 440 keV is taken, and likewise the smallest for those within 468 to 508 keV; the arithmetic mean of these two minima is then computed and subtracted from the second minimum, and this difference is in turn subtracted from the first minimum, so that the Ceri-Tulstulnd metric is 50.1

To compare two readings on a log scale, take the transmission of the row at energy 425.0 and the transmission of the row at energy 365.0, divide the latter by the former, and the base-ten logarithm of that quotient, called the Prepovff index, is 0.14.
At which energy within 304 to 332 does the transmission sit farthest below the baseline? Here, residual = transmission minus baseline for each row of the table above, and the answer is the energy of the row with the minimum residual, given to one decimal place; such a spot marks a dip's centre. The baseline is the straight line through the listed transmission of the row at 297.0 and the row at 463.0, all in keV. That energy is 319.0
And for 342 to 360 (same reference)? 343.0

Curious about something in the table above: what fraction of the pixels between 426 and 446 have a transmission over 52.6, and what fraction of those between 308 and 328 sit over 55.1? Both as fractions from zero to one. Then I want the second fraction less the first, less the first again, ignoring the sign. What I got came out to 0.5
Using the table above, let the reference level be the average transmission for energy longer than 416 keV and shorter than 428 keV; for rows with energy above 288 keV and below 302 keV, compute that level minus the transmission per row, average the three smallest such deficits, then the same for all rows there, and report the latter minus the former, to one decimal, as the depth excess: 1.8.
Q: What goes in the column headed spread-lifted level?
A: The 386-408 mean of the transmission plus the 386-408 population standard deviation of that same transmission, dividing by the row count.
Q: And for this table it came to 52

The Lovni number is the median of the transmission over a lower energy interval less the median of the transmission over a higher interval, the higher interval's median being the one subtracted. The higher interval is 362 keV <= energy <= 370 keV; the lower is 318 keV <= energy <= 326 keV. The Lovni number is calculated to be -10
